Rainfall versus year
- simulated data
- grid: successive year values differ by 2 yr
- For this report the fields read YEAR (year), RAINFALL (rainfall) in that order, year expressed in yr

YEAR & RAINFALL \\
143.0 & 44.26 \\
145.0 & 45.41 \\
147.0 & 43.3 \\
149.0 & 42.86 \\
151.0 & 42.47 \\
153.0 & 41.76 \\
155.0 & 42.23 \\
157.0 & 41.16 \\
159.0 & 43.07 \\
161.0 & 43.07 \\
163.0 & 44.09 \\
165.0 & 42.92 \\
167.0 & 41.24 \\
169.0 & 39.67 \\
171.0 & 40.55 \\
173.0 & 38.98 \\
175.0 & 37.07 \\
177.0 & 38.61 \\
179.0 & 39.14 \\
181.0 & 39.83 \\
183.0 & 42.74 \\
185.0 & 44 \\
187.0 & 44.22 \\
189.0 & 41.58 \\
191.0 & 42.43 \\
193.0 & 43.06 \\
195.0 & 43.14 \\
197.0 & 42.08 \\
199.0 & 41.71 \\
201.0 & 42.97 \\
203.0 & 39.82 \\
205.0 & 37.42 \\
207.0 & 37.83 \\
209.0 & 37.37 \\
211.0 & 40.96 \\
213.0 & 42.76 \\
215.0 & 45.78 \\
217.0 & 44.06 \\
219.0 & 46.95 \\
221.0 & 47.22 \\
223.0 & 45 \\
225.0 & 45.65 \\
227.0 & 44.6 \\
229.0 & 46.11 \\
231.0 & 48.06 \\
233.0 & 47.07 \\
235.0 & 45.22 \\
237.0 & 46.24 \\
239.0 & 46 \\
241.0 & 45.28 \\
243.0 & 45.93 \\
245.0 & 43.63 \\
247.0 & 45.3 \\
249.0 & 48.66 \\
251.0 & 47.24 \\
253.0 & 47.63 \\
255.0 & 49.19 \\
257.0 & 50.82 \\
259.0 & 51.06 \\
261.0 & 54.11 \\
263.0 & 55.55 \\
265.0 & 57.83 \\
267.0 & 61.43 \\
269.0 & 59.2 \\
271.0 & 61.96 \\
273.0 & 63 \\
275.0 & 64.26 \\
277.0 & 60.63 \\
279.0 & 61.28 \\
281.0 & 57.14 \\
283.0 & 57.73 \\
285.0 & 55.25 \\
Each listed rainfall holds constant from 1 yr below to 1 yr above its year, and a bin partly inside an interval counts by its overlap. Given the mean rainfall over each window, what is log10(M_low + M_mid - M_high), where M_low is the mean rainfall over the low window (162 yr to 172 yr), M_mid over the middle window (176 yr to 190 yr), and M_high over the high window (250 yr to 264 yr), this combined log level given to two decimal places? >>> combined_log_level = 1.51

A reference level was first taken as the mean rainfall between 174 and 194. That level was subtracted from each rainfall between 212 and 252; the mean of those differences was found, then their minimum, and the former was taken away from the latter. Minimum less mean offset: -3.1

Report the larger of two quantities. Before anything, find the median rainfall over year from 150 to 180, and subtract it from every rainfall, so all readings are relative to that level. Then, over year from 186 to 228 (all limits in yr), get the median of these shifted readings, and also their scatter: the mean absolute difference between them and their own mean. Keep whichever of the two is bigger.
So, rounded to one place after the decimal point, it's 2.2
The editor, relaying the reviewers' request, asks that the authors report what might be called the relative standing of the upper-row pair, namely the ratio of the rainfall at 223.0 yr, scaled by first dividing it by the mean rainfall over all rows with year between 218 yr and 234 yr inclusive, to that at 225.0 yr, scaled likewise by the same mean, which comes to 0.99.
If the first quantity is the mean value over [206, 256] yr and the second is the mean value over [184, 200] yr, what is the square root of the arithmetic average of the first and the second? 6.63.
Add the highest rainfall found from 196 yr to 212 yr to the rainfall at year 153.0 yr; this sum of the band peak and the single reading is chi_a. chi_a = 85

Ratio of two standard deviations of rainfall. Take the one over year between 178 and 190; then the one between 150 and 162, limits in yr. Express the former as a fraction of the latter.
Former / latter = 2.8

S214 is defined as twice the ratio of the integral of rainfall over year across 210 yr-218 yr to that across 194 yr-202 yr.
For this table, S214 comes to 2.04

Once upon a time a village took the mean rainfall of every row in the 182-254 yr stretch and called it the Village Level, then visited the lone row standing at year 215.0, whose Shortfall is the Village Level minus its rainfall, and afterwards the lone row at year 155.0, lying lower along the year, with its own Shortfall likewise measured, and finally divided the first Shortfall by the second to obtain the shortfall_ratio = -1.0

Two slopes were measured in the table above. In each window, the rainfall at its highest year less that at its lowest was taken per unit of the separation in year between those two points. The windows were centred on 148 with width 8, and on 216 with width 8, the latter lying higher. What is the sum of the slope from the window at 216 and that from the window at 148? 0.2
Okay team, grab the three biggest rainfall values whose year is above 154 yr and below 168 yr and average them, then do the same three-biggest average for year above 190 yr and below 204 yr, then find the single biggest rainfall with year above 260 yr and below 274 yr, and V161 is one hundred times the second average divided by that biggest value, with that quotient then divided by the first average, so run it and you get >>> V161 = 1.6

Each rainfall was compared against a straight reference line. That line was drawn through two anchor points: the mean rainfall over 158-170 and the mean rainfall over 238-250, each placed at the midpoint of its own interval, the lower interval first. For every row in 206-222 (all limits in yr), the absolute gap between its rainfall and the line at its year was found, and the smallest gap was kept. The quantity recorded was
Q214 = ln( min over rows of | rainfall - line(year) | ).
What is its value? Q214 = -0.6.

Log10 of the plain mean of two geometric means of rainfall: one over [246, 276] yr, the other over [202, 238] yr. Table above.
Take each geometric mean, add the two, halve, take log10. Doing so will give 1.689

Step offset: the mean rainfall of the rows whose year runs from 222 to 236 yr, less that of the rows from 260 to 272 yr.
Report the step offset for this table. -12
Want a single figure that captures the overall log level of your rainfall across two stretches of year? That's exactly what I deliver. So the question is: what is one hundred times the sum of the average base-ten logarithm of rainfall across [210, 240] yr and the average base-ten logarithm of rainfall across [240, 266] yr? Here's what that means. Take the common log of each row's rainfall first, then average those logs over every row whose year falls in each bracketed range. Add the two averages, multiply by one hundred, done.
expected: 335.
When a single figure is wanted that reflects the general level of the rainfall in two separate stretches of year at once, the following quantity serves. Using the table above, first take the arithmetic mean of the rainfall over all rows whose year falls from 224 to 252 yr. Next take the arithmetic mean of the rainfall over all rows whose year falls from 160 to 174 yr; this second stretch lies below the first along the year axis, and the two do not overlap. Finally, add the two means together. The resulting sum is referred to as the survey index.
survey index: 88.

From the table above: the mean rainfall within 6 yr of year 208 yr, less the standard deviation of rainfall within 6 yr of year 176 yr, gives 38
